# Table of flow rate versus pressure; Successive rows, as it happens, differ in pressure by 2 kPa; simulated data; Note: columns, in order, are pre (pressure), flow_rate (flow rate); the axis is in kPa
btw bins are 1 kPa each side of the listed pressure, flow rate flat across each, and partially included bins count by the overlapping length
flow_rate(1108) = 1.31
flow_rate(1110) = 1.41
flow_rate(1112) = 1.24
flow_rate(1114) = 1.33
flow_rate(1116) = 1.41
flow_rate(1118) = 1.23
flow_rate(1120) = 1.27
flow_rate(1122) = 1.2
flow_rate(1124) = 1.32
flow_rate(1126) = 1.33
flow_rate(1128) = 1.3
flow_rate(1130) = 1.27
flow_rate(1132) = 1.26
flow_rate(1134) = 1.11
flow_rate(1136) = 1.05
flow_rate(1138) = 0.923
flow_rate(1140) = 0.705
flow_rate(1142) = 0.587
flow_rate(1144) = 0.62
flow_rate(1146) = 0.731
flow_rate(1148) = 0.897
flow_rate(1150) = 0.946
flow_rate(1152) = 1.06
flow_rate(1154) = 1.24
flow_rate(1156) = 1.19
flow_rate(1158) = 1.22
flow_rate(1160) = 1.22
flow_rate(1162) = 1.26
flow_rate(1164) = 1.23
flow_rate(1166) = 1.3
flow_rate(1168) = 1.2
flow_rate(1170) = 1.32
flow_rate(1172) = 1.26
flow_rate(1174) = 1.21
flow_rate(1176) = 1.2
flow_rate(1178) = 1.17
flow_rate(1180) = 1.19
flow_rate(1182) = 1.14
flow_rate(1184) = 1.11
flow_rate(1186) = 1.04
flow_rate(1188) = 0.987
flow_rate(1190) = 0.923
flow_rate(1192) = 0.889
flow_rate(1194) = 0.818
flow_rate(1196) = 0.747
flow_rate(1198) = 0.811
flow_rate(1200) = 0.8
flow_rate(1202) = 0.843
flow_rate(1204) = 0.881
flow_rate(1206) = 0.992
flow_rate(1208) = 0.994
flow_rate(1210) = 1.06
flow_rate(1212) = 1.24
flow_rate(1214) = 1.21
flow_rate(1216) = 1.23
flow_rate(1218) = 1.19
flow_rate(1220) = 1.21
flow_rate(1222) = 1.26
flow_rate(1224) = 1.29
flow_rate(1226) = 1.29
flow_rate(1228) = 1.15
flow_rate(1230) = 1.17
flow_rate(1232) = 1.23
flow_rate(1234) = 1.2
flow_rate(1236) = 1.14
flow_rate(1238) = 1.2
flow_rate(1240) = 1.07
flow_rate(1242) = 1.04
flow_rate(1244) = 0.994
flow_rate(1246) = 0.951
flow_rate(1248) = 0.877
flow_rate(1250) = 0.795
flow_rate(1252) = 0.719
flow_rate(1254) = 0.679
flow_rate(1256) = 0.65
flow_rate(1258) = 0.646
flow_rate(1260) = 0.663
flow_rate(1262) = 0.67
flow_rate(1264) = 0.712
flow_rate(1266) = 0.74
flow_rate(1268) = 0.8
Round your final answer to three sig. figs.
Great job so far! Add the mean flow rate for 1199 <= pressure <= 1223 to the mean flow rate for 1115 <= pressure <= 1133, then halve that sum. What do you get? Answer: 1.18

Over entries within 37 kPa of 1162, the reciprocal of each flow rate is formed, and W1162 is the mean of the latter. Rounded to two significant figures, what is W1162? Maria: 0.98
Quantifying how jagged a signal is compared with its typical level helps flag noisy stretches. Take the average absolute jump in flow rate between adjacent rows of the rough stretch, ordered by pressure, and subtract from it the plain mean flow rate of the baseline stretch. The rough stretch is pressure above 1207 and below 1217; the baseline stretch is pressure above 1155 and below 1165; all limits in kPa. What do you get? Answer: -1.15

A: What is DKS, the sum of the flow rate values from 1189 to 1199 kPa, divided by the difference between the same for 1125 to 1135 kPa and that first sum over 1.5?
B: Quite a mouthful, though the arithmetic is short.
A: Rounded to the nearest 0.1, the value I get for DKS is 1.2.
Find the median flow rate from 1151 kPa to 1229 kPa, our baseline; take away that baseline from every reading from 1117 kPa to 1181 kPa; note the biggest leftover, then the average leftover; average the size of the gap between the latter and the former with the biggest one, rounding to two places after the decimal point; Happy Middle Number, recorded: 0.17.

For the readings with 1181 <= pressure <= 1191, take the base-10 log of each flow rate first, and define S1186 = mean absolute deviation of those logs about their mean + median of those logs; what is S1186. 0.046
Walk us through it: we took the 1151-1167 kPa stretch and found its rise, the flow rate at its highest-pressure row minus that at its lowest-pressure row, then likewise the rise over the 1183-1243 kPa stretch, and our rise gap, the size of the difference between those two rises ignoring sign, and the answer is 0.31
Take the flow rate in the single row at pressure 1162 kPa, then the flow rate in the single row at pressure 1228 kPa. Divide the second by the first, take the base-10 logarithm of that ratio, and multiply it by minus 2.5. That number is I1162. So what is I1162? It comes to 0.10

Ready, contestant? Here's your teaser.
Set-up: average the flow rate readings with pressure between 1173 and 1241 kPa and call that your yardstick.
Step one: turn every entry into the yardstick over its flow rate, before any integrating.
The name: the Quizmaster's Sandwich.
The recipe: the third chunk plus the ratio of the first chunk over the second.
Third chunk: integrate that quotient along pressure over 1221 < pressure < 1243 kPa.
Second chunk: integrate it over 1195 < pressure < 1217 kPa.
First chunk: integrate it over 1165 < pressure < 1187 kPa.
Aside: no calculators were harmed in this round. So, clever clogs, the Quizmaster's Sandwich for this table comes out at 21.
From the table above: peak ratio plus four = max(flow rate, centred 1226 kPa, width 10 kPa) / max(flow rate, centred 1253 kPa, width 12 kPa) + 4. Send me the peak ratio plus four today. 5.5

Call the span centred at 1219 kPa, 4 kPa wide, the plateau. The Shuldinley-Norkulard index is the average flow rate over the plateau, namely 1.20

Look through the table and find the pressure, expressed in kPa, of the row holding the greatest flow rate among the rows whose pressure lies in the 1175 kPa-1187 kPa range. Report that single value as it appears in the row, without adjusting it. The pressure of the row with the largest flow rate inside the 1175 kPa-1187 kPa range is 1176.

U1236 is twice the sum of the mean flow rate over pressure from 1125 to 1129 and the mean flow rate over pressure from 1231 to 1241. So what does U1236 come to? 4.97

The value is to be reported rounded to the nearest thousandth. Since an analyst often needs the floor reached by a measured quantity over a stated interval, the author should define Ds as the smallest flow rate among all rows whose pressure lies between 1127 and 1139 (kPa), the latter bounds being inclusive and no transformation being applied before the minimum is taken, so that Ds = 0.923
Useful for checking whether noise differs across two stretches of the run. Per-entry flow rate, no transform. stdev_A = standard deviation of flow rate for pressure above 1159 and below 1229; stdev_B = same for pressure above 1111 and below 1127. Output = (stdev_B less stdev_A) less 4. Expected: -4.10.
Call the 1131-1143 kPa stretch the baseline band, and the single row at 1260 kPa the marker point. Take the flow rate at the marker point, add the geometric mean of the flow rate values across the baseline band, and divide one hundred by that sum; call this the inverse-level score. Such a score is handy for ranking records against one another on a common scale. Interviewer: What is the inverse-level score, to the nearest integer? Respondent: 64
